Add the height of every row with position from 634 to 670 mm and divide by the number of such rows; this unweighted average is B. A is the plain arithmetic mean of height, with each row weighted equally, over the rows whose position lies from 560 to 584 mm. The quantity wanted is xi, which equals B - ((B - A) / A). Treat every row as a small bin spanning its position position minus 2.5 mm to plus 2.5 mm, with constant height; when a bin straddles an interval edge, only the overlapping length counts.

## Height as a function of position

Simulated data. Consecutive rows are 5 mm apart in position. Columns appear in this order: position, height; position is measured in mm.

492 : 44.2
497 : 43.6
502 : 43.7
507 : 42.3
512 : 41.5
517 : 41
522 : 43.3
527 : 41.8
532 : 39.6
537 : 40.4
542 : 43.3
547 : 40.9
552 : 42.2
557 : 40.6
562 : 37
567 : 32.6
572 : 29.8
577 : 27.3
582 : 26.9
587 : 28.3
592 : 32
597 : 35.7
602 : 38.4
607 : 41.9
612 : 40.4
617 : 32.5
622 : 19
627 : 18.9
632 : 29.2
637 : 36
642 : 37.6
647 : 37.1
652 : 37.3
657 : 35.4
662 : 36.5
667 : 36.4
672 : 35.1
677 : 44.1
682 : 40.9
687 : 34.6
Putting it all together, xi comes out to 36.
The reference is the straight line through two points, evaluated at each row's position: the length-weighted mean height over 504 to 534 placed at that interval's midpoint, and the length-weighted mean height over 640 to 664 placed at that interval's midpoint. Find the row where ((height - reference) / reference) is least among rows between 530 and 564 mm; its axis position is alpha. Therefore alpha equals 562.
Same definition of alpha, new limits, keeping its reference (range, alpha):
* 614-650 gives 627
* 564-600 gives 582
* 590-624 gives 622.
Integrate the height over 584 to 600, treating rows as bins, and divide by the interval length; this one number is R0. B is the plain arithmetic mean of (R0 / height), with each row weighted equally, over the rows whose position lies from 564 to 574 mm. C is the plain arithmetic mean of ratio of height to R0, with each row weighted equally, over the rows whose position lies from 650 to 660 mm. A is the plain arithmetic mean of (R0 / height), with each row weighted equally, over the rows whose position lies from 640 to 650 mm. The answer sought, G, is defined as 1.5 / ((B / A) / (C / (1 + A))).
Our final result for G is 0.8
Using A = 0.858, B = 1.029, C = 1.13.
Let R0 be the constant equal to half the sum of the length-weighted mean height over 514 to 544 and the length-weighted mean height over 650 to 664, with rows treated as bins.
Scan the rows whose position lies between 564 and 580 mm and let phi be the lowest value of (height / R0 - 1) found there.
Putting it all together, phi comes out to -0.3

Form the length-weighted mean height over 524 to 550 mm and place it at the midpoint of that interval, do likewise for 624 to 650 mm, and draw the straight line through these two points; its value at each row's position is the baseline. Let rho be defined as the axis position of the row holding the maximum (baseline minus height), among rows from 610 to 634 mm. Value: 622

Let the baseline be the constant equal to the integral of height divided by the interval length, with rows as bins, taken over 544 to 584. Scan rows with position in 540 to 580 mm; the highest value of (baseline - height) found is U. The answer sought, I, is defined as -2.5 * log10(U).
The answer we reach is -2.2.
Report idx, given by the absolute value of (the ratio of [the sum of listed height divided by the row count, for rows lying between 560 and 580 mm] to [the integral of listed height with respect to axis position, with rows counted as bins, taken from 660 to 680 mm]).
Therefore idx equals 0.042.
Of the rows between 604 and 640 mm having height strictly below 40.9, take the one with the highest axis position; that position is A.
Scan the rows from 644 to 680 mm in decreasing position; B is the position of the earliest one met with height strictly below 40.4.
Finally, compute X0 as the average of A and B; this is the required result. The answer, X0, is 654.5 mm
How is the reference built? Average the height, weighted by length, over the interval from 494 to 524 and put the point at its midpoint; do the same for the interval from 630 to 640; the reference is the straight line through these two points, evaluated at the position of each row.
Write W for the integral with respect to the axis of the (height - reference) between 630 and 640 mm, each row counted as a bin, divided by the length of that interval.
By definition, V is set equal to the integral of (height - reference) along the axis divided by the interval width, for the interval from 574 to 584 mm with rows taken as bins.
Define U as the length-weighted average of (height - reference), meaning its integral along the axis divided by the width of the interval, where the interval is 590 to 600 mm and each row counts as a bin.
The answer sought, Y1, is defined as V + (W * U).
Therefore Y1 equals -10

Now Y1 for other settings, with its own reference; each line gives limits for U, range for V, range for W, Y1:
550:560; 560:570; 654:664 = 6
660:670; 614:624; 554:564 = -6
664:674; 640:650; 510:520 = 1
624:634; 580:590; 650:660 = -57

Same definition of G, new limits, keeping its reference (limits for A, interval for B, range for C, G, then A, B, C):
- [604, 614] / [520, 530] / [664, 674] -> 1.0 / 0.779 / 0.753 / 1.12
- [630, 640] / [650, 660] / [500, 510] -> 1.1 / 0.994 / 0.882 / 1.34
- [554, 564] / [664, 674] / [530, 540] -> 0.9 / 0.828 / 0.897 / 1.25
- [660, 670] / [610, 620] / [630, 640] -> 0.8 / 0.879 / 0.889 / 1.02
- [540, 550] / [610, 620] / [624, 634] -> 0.5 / 0.762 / 0.889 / 0.75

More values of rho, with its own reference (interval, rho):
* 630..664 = 632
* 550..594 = 577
